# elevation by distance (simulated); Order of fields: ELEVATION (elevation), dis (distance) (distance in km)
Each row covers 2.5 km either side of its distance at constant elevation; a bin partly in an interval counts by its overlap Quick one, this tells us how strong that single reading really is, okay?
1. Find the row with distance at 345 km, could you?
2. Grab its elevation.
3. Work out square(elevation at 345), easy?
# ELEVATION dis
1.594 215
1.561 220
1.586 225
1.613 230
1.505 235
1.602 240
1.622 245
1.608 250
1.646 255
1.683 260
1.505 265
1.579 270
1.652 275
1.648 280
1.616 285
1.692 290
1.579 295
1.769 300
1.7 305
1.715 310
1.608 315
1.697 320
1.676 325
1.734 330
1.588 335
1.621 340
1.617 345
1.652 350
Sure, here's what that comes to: 2.6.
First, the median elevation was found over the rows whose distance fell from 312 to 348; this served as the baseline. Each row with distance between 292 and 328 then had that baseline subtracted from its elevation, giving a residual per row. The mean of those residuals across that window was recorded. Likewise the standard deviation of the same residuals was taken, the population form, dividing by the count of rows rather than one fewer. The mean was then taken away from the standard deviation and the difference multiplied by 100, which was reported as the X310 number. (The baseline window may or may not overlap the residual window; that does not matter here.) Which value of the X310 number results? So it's 0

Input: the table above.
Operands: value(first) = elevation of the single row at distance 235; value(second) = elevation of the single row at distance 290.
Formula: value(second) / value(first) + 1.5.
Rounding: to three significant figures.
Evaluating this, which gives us 2.62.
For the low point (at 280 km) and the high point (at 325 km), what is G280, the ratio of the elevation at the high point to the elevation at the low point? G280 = 1.02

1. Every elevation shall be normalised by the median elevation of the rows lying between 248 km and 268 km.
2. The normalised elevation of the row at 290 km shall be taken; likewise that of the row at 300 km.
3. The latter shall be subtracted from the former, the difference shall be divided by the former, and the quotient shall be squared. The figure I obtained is 0.0021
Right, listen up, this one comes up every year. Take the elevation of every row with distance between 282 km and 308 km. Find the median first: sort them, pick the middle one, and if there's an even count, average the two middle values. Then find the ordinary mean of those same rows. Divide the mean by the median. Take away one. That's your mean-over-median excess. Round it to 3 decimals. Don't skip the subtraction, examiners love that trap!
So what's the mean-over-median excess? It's -0.012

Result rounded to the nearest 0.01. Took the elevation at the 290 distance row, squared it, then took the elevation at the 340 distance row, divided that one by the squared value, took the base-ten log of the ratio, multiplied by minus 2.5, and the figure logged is 0.62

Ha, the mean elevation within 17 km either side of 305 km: 1.68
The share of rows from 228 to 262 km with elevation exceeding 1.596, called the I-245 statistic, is 0.857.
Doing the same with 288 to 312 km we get 0.800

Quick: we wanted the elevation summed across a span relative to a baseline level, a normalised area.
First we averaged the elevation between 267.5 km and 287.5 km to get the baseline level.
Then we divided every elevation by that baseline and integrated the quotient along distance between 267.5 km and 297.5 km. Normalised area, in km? 30.1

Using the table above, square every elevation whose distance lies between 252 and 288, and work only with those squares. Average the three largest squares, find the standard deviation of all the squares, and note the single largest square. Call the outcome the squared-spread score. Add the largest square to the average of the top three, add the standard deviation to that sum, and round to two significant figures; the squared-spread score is 5.8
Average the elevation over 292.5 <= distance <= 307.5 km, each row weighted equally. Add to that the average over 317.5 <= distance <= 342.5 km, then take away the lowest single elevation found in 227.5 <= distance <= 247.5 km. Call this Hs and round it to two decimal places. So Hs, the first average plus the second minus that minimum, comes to 1.84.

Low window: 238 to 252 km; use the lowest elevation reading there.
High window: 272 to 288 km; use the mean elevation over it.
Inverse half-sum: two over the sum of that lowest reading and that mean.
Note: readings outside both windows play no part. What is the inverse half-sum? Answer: 0.617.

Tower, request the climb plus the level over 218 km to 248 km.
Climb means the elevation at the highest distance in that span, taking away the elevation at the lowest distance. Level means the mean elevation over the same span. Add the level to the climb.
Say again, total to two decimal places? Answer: 1.64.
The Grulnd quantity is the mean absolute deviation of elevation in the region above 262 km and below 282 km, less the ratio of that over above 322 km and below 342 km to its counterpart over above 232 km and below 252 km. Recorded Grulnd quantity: -1.21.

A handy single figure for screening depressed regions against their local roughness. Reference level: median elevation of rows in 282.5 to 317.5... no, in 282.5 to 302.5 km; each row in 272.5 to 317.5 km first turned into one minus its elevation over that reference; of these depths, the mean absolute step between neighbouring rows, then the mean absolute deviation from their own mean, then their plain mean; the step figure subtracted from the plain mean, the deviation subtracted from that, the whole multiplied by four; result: -0.33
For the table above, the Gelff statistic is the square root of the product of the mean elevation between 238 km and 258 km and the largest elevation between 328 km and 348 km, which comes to 1.68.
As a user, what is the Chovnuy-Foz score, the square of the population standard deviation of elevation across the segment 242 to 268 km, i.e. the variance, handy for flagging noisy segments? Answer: 0.0036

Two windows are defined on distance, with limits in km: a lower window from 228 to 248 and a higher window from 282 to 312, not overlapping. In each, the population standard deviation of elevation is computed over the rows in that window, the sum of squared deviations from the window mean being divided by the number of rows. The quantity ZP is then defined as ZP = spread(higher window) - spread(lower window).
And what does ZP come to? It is 0.016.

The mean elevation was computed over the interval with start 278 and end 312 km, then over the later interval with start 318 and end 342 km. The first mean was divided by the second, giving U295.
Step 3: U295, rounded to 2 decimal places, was 1.01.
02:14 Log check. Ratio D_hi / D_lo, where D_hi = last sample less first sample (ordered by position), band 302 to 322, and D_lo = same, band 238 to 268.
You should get 0.0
